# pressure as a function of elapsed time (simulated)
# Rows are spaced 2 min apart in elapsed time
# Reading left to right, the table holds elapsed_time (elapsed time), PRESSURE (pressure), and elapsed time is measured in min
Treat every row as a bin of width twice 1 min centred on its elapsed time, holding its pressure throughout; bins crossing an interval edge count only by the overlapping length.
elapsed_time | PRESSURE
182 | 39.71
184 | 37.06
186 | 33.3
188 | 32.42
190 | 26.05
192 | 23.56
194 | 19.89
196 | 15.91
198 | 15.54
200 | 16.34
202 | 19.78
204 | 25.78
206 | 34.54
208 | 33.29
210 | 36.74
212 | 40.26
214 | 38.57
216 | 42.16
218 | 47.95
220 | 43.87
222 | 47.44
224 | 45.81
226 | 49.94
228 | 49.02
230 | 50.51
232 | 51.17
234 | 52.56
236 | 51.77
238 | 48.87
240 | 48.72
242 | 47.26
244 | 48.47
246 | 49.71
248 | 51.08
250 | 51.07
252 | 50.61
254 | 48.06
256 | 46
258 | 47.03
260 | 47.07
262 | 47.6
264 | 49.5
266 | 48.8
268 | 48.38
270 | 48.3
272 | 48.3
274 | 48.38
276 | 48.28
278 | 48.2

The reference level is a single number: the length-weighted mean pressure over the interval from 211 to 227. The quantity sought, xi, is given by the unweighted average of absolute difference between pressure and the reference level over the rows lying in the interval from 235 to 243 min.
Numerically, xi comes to 4.7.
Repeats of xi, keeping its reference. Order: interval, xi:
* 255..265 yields 2.9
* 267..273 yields 3.8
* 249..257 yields 4.4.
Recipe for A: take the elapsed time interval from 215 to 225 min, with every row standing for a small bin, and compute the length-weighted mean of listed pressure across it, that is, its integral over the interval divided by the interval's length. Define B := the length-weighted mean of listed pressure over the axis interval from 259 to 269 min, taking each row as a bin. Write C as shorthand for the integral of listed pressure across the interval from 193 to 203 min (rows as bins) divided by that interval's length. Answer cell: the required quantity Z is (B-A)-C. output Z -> -15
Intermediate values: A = 45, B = 48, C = 17.5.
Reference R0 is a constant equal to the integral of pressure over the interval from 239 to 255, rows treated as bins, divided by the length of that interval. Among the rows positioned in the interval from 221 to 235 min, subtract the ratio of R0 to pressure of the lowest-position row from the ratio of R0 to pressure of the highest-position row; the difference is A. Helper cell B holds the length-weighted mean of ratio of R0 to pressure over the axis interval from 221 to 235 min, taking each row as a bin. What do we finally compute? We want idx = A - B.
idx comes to -1.10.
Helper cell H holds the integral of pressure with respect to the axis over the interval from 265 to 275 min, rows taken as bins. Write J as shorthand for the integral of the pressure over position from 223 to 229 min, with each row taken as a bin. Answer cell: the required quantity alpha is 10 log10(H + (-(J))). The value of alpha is 22.9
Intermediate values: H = 484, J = 290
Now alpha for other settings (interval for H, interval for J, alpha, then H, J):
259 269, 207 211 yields 25.3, 483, 140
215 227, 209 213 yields 26.0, 554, 154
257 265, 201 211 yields 19.1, 382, 300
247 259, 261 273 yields 7.7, 588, 582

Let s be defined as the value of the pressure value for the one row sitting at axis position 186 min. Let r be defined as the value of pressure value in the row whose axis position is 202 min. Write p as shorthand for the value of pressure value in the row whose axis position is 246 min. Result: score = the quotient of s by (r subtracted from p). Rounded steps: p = 49.71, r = 19.78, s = 33.3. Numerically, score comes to 1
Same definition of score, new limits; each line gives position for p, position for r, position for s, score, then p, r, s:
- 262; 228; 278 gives -34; 47.6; 49.02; 48.2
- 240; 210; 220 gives 4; 48.72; 36.74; 43.87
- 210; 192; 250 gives 4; 36.74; 23.56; 51.07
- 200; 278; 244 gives -2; 16.34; 48.2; 48.47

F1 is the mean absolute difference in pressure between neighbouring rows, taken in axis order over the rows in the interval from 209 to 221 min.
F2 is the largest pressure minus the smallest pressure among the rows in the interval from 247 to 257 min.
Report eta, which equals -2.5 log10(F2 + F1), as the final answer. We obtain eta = -2.36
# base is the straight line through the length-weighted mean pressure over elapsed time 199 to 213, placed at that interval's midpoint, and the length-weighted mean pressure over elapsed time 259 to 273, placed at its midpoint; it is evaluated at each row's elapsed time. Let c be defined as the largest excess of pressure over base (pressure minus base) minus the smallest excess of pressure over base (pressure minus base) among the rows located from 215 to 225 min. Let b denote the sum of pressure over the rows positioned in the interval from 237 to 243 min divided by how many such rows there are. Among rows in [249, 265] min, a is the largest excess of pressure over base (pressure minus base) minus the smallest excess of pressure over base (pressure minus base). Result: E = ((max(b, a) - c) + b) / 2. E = 46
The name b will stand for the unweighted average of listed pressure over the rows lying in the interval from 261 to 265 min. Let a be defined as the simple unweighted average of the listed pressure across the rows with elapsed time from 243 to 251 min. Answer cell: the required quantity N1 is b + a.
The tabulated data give 99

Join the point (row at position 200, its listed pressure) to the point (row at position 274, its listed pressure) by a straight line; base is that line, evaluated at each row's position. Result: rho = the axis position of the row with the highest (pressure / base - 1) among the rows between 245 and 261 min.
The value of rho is 248 min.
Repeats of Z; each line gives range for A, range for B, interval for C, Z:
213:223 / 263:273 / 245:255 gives -45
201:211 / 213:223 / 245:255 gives -36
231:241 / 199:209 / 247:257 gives -74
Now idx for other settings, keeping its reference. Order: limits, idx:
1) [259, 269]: -1.05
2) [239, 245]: -1.02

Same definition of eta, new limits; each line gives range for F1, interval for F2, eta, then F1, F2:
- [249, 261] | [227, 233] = -1.32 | 1.2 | 2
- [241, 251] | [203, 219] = -3.41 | 1.0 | 22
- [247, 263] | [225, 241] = -1.70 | 1.0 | 4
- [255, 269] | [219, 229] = -2.09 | 0.8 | 6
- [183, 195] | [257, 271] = -1.93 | 3.4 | 2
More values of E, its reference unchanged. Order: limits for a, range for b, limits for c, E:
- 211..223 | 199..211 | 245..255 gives 25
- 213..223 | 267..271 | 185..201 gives 38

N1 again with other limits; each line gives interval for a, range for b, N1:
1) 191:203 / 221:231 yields 67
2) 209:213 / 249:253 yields 89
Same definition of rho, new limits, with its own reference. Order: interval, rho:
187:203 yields 188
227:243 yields 228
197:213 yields 212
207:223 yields 218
